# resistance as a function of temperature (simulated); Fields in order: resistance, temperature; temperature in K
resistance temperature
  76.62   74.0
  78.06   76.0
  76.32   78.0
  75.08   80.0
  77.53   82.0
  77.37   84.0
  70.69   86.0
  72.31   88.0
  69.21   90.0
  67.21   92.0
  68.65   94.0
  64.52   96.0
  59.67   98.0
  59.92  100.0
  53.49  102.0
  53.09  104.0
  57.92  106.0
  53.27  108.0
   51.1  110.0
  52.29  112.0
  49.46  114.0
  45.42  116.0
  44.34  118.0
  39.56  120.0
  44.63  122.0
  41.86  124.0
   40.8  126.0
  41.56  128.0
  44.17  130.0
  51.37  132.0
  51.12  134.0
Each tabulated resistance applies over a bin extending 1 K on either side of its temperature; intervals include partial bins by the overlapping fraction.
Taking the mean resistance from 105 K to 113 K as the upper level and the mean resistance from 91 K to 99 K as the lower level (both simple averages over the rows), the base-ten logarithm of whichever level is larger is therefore 1.81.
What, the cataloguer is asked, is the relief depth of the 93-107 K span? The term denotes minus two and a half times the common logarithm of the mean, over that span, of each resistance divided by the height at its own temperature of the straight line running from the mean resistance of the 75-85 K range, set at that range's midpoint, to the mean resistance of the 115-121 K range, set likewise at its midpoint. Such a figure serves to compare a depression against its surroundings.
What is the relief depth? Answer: -0.009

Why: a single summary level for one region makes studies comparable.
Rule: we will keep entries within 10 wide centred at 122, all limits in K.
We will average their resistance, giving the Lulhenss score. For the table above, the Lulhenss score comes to 42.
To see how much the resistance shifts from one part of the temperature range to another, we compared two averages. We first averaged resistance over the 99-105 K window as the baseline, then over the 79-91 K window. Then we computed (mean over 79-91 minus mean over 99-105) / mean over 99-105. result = 0.33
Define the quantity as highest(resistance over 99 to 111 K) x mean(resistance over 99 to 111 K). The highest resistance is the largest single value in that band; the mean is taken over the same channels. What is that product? 3284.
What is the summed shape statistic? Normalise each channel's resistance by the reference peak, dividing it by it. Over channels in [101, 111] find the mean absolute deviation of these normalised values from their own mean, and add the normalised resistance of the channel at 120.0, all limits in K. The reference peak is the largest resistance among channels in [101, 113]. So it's 0.712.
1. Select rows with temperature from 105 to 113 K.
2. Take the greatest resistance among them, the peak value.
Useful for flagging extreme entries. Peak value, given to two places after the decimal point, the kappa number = 57.92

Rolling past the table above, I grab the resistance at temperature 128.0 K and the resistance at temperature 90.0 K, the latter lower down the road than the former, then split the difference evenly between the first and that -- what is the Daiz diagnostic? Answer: 55.4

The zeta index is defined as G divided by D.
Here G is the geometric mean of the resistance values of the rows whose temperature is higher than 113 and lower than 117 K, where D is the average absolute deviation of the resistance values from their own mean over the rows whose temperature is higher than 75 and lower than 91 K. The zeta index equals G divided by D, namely 16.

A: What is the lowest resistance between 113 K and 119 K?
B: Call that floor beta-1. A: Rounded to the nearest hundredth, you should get 44.34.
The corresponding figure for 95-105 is 53.09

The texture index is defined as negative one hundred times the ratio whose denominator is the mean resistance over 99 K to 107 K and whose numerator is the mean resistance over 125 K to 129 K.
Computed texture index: -73.4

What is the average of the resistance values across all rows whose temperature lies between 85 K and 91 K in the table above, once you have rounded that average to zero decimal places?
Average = 71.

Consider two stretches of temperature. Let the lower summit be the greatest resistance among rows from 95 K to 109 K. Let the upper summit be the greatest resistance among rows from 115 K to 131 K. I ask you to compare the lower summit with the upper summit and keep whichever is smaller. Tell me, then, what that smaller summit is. 45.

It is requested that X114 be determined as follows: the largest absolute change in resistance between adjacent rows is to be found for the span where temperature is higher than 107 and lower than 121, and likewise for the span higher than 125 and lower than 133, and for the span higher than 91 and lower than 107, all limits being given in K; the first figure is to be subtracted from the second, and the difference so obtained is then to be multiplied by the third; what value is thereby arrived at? 16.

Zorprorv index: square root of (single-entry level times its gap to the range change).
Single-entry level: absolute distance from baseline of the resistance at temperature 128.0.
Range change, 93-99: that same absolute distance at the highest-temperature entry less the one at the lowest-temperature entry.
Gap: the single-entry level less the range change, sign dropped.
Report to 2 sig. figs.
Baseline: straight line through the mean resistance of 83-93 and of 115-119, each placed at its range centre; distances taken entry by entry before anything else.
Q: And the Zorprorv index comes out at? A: 6.8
